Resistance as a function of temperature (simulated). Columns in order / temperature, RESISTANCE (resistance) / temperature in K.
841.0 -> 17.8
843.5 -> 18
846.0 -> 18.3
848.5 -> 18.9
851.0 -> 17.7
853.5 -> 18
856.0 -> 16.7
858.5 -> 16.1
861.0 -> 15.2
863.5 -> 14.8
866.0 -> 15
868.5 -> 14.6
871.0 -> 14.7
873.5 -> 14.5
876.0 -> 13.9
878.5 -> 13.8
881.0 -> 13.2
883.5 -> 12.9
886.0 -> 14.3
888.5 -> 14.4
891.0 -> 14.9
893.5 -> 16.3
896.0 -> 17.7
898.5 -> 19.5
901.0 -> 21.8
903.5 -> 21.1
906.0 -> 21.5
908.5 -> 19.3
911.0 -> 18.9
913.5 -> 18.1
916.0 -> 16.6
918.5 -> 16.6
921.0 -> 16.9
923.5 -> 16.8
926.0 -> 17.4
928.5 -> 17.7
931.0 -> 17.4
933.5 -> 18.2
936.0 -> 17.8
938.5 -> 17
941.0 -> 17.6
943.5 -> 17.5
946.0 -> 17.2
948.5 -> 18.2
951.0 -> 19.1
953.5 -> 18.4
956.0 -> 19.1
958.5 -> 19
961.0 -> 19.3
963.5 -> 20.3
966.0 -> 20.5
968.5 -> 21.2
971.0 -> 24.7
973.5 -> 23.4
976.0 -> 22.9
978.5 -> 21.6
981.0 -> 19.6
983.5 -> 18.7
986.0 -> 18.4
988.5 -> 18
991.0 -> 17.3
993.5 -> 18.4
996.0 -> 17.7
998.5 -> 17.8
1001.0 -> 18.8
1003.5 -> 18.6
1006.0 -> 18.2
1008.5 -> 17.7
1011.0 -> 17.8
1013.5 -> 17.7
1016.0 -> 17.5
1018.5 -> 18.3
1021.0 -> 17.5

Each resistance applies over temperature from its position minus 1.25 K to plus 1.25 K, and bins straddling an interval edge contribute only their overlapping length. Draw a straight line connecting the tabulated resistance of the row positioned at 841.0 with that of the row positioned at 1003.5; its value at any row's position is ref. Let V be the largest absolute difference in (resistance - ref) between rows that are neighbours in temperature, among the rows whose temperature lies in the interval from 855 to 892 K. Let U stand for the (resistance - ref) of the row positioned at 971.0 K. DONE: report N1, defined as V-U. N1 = -4.9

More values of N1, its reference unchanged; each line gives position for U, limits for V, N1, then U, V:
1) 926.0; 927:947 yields 1.6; -0.82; 0.8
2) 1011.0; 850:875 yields 2.1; -0.84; 1.3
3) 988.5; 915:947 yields 1.3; -0.53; 0.8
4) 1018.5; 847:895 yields 1.8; -0.37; 1.4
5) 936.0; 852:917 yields 2.8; -0.47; 2.3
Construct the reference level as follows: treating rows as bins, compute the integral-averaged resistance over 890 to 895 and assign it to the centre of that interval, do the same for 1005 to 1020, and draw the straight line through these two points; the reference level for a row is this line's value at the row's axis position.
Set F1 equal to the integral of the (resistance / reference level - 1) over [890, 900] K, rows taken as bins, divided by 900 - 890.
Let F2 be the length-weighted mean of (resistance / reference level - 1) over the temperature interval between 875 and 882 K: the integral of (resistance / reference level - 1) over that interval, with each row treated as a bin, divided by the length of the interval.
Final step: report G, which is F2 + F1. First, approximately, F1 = 0.09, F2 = -0.120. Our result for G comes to 0.0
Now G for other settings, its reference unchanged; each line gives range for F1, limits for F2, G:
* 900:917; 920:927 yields 0.3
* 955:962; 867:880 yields 0.1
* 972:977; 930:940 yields 0.4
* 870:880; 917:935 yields 0.0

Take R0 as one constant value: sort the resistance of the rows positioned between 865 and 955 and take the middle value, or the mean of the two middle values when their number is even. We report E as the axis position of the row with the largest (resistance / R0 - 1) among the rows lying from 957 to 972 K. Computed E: 971.0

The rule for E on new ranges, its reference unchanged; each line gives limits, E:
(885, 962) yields 901.0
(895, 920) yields 901.0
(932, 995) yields 971.0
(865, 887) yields 866.0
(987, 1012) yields 1001.0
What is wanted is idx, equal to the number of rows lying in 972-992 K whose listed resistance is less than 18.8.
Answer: 4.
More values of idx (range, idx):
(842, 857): 5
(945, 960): 3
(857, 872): 6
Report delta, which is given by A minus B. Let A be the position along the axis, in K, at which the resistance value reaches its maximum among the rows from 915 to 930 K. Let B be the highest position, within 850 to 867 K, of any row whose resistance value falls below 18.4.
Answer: 62.5 K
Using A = 928.5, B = 866.0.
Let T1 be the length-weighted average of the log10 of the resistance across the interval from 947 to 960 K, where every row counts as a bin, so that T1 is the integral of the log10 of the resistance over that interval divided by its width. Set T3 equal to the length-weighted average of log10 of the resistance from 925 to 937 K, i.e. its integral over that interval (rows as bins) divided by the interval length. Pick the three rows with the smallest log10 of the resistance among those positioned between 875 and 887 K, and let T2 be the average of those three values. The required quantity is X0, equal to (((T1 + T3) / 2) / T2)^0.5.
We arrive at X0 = 1.06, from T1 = 1.27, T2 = 1.12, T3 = 1.25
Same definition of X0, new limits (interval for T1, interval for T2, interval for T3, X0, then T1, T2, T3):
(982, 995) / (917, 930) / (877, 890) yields 0.99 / 1.26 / 1.22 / 1.14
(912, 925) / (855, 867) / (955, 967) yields 1.04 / 1.23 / 1.18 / 1.29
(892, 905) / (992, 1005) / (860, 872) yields 0.99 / 1.28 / 1.25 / 1.17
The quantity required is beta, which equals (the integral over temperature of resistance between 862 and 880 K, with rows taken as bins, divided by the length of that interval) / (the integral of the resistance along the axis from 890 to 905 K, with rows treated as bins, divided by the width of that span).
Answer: 0.78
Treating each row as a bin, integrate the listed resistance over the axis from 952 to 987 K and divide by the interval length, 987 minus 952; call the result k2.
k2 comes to 20.5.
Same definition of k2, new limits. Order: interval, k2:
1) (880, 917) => 17.4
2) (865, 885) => 14.1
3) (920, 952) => 17.6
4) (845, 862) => 17.3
